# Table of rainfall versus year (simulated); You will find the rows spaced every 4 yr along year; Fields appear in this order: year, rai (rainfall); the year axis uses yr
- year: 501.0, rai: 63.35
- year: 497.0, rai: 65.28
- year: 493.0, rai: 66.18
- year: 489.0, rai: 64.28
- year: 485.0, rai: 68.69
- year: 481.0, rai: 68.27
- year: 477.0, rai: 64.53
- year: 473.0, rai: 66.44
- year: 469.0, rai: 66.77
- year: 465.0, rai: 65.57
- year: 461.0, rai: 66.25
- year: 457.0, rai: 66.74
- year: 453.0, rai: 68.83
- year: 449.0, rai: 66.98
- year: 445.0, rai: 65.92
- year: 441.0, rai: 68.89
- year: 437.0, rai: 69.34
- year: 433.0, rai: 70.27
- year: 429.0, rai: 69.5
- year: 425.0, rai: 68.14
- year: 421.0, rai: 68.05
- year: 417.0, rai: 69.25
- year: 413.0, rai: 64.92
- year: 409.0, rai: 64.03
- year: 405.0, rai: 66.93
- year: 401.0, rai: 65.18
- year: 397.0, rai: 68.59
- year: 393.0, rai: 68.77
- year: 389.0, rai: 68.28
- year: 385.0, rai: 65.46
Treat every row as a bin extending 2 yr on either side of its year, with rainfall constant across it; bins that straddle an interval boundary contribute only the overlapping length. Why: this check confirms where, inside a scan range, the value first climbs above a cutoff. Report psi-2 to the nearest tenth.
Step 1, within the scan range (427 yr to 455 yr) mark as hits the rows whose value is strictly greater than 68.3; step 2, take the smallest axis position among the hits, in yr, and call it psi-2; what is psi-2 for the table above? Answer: 429.0 yr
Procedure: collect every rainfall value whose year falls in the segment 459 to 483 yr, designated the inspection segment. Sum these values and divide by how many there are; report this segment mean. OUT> 66.3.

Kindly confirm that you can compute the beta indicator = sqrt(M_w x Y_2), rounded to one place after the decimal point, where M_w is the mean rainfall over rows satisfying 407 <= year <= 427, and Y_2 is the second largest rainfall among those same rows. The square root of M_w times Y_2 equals 67.5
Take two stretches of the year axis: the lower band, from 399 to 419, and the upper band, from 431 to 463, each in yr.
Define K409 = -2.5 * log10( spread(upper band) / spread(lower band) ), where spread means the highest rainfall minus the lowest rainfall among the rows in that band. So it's 0.2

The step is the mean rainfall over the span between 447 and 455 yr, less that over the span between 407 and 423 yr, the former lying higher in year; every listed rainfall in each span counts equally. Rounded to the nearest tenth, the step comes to 1.3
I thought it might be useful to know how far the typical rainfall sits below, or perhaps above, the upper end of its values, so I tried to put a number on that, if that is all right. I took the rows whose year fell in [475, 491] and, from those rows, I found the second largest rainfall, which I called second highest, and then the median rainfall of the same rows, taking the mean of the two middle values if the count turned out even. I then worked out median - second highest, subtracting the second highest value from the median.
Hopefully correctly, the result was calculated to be -1.9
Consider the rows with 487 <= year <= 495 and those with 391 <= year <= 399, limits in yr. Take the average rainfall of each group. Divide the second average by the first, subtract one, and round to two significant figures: 0.053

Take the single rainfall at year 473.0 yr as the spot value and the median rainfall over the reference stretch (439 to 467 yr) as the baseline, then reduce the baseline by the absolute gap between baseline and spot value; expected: 66.4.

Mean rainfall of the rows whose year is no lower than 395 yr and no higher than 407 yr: 66.9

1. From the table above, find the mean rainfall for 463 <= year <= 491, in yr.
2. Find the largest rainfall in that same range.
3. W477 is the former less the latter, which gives -2.33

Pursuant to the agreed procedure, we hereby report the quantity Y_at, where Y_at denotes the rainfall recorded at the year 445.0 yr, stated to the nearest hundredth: 65.92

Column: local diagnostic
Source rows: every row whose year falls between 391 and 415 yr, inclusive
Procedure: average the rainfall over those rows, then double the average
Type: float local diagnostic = 133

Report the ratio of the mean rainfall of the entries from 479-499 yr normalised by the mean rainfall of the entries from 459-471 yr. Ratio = 1.01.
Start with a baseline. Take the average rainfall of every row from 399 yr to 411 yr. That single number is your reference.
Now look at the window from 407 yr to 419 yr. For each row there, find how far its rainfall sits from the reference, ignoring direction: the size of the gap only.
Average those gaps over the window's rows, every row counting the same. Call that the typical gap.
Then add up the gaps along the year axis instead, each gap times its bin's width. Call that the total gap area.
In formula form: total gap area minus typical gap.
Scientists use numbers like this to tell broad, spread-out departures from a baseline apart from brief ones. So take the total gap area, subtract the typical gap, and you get 21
